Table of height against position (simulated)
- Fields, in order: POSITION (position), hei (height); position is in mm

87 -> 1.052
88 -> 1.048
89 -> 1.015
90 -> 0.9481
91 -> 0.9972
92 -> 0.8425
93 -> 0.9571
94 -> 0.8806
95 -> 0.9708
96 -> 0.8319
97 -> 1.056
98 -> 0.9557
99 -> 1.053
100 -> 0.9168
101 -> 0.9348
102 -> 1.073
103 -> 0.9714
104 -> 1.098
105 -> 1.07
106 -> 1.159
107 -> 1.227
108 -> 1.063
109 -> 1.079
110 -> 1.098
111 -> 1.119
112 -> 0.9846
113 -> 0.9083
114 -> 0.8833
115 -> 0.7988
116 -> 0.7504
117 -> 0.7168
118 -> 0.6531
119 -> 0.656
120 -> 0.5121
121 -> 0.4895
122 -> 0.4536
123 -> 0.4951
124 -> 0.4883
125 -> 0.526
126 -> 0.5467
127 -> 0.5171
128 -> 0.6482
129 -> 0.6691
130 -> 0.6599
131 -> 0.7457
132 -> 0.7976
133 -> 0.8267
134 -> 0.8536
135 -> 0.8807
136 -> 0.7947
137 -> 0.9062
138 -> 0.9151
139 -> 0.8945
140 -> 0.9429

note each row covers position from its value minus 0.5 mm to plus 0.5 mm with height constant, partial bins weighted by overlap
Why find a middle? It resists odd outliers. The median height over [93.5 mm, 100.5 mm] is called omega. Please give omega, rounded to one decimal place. 1.0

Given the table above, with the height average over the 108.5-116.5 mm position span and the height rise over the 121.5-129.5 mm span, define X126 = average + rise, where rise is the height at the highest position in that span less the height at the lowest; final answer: 1.2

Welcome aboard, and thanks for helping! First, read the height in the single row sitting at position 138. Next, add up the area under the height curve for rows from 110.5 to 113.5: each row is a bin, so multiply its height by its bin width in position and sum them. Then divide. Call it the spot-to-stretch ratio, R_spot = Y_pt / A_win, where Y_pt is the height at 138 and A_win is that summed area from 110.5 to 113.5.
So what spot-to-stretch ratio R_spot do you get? 0.30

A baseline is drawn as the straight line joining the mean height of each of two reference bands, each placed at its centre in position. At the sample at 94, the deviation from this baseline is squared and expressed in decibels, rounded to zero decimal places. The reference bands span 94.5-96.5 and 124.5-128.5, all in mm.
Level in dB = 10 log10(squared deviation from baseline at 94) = -29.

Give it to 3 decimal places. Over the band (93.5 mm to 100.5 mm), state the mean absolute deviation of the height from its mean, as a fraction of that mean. 0.068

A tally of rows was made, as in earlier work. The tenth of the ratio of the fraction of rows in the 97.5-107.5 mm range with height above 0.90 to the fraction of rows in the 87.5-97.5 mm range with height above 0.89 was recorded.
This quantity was 0.143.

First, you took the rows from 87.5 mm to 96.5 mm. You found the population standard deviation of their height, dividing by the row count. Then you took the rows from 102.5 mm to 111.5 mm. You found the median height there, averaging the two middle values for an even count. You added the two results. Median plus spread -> 1.2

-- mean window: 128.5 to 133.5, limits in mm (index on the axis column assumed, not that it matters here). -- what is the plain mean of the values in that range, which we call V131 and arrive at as 0.74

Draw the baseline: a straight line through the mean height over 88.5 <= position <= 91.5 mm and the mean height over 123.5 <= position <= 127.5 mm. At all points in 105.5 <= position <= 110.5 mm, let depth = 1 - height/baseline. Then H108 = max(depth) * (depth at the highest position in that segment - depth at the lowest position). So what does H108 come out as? 0.010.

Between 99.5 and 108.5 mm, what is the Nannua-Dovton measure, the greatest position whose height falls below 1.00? 103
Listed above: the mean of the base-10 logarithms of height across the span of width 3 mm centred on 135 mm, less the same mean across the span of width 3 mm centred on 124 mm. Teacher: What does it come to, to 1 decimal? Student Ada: 0.2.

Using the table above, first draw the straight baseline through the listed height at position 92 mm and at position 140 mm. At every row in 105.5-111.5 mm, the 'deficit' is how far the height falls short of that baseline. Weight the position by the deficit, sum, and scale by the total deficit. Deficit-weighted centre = 108.3 mm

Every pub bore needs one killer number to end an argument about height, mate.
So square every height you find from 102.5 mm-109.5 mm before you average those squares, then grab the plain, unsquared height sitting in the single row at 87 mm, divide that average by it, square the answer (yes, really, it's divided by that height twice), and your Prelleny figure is 1.31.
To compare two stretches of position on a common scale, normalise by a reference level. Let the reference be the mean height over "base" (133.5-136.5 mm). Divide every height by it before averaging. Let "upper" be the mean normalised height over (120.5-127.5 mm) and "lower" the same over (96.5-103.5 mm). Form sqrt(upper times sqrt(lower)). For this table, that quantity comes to 0.80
